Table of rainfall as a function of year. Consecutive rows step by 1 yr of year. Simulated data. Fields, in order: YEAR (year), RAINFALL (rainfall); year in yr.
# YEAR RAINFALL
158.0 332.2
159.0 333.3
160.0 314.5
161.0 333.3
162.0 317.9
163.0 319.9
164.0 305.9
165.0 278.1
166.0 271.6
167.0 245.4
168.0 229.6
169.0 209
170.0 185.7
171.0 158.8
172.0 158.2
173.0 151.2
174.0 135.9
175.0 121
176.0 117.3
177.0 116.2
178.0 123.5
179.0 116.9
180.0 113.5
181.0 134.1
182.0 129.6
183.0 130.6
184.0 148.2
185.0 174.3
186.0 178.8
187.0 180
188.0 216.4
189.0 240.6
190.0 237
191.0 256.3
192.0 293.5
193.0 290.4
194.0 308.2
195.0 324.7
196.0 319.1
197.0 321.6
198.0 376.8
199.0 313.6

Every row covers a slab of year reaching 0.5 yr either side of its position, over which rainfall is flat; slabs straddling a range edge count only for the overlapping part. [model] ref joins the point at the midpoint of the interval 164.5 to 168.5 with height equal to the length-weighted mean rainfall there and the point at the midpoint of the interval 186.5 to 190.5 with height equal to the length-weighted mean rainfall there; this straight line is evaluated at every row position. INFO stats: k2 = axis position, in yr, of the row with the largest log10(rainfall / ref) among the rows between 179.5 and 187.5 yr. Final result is 187.0 yr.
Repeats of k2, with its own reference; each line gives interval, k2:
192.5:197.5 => 197.0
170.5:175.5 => 172.0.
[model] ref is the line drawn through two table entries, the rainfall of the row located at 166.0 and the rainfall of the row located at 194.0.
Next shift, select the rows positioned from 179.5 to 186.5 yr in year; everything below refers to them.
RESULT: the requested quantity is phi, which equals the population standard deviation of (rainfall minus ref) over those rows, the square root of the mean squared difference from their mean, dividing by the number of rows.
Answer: 20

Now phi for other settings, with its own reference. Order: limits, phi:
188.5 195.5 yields 29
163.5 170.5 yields 41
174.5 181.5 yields 6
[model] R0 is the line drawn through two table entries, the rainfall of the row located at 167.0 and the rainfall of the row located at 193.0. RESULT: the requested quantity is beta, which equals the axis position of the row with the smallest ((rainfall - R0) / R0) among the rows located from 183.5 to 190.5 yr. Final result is 184.0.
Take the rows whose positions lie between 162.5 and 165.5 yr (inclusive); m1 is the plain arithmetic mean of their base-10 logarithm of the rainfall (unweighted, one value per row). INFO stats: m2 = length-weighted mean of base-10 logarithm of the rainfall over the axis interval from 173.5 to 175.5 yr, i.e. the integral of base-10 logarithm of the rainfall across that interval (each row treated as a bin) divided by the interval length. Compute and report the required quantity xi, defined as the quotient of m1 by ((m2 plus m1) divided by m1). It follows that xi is 1.34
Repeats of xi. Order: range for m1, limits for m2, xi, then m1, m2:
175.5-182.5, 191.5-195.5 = 0.95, 2.08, 2.48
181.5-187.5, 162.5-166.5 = 1.03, 2.19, 2.47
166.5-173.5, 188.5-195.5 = 1.10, 2.27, 2.44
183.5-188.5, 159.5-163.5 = 1.06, 2.25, 2.51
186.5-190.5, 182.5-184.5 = 1.22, 2.34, 2.14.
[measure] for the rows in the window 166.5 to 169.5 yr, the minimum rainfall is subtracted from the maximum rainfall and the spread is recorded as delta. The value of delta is 36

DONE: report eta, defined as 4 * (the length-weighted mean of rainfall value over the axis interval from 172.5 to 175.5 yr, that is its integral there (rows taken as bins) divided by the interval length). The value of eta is 544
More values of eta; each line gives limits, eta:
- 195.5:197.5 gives 1281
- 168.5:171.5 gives 738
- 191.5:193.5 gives 1168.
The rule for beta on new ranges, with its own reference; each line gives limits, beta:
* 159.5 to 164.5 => 164.0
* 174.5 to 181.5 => 180.0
